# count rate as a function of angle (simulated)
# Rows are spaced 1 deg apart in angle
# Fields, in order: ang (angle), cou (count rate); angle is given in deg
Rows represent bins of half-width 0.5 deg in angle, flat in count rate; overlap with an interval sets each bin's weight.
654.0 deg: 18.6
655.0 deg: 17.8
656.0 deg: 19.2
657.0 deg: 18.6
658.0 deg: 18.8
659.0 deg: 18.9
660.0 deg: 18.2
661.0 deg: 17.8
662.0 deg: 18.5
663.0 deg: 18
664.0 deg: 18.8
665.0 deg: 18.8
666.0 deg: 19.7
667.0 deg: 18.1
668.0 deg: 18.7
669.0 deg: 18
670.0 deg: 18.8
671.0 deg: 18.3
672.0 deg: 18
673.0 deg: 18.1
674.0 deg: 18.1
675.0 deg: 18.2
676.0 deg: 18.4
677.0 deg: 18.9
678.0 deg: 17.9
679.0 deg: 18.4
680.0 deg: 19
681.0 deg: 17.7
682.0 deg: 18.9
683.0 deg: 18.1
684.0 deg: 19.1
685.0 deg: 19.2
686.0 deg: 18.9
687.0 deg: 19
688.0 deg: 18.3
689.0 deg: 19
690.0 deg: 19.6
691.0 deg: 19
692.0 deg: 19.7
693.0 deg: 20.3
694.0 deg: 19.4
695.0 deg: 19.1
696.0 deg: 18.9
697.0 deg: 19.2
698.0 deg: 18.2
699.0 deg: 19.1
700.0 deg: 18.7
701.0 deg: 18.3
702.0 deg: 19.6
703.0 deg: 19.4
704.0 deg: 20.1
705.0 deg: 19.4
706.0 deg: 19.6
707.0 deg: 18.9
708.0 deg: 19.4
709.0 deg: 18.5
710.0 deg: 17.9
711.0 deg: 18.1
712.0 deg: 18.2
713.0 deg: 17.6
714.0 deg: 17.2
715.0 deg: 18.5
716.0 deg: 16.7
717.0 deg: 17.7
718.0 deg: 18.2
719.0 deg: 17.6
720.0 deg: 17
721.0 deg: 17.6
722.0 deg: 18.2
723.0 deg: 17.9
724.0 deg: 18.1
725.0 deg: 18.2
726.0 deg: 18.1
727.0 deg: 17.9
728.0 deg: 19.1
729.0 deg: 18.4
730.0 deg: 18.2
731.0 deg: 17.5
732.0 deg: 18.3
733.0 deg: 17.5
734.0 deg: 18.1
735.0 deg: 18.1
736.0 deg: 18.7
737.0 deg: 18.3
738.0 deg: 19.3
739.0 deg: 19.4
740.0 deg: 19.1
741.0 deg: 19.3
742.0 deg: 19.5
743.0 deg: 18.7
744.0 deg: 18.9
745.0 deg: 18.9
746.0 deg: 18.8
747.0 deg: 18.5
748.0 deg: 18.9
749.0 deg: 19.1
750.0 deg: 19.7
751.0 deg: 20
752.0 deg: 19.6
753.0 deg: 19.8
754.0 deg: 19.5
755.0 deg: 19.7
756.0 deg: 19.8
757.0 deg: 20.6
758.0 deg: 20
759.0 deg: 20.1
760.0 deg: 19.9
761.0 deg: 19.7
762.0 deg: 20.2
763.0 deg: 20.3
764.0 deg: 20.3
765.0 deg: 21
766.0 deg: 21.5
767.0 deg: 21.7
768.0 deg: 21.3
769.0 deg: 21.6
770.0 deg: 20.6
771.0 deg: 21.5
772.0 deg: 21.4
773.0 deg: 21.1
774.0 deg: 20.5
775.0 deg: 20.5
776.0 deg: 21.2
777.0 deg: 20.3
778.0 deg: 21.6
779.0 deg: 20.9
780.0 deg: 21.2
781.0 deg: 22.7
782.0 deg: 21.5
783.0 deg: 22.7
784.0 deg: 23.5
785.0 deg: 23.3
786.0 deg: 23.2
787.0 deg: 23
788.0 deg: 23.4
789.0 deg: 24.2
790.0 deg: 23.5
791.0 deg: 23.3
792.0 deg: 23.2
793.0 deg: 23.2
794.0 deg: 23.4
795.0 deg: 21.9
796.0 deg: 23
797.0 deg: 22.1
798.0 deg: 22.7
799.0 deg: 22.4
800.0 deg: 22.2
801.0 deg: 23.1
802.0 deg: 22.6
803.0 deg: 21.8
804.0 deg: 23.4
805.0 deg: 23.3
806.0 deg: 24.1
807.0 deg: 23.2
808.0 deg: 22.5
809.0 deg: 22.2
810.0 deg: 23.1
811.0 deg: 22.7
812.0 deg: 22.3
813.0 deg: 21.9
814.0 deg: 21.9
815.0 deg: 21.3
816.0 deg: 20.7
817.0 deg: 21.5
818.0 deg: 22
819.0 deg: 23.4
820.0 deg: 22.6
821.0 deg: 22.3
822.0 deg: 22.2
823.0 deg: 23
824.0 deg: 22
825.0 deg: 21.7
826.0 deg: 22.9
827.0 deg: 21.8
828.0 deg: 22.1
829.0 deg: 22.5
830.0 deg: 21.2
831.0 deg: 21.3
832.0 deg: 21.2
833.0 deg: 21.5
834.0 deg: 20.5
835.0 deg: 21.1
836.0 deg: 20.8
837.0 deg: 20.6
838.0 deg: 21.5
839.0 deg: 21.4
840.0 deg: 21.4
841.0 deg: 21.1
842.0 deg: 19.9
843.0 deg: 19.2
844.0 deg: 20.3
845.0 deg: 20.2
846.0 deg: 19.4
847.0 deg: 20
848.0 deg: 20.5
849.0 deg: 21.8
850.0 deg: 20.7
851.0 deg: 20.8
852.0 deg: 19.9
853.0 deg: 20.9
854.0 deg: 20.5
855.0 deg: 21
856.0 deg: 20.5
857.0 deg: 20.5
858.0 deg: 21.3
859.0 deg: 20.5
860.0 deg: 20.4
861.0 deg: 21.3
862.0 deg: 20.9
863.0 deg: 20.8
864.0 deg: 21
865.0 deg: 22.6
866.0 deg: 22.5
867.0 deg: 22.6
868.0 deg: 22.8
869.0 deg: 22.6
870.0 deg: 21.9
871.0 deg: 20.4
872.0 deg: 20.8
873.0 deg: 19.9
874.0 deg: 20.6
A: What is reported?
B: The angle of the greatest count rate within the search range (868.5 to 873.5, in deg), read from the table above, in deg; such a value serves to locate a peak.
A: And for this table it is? 869.0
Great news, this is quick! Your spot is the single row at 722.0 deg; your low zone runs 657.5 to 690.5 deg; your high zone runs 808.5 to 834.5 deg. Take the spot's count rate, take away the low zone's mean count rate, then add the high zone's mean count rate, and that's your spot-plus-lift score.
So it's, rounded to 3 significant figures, 21.6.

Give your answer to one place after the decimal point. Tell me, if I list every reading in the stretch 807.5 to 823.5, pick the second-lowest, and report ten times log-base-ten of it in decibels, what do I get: 13.3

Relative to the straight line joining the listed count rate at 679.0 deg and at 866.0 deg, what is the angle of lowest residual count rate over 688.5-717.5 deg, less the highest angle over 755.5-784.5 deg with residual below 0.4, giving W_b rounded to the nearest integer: -63 deg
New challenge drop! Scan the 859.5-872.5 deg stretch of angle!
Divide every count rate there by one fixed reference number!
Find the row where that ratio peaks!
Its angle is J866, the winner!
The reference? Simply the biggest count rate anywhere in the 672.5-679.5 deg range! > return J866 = 868.0 deg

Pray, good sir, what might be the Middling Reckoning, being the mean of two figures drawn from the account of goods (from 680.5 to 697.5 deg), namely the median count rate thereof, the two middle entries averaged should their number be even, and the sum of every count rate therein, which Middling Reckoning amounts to 171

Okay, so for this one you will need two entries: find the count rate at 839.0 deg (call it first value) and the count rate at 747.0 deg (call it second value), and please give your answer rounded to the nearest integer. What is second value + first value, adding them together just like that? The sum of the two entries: 40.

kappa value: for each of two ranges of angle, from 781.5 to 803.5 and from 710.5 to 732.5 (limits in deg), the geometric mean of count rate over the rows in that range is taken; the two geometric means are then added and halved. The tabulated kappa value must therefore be 20.4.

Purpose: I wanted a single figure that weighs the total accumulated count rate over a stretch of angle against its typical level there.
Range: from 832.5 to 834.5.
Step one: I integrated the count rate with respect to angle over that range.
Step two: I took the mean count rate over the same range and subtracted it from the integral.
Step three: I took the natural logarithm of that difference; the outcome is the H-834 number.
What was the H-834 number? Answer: 3.0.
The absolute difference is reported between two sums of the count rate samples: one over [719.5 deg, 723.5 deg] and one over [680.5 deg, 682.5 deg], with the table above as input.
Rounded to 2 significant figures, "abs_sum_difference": 34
